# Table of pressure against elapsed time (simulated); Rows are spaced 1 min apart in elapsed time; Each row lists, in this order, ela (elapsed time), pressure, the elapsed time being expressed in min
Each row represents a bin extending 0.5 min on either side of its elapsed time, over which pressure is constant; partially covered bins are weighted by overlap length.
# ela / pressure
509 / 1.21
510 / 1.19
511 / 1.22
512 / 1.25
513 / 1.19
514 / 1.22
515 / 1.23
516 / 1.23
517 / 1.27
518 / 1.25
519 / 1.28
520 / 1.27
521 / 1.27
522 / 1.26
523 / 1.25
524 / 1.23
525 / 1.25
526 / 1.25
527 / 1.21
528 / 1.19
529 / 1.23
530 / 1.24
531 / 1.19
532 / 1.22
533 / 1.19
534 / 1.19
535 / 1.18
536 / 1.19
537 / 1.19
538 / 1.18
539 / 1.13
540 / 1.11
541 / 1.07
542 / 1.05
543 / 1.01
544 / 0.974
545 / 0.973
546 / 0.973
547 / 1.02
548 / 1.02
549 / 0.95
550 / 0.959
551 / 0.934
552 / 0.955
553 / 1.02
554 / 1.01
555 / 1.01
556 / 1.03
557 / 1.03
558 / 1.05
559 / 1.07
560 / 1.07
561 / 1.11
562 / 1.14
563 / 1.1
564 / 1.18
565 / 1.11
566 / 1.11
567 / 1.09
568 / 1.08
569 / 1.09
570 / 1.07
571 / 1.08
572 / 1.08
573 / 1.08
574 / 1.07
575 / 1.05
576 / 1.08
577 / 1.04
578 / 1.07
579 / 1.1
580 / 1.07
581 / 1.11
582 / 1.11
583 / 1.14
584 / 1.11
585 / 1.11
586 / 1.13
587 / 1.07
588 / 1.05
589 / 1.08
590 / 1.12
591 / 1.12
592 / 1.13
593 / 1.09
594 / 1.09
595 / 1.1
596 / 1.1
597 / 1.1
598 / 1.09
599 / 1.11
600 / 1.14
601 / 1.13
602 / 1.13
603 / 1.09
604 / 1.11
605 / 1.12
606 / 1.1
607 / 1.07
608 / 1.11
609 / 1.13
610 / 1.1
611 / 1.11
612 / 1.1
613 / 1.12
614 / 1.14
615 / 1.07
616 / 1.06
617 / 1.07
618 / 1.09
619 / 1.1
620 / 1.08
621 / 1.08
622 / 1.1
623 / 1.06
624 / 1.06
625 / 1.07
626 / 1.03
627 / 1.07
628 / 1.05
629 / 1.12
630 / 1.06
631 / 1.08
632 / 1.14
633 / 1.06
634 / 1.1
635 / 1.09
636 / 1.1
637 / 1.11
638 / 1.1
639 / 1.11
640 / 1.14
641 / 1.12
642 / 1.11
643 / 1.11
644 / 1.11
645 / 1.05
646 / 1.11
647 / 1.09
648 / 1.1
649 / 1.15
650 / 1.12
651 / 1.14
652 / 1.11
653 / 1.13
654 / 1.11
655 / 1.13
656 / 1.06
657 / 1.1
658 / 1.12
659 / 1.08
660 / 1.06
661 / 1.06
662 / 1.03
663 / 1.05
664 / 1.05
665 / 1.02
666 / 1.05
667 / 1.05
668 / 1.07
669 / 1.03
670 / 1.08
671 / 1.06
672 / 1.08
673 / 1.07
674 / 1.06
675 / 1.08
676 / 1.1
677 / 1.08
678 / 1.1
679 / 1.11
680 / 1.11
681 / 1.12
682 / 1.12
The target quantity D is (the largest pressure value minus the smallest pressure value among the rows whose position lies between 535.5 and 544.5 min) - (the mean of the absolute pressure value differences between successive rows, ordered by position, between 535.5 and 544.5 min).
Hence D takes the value 0.189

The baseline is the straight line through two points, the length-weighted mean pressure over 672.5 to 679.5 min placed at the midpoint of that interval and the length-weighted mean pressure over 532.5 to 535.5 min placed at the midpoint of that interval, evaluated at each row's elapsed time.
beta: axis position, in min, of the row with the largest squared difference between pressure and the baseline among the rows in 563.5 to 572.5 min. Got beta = 570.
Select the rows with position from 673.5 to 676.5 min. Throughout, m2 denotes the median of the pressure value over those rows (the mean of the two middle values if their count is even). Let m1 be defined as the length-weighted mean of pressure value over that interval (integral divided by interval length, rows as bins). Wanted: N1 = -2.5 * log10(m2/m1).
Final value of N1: 0.0000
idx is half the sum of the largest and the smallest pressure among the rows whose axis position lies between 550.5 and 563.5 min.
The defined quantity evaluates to 1.04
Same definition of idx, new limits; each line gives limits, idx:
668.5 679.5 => 1.07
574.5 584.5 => 1.09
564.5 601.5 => 1.09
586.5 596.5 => 1.09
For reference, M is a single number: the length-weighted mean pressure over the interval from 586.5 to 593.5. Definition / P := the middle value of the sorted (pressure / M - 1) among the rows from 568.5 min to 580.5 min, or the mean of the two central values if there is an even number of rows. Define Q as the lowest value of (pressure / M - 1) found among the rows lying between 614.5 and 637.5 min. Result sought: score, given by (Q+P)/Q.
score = 1.3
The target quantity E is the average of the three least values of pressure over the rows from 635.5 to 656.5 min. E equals 1.07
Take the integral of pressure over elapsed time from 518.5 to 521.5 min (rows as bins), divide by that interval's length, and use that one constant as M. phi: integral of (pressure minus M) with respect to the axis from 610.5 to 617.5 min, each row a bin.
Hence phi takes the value -1.24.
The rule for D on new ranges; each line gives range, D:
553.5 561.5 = 0.086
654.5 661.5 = 0.038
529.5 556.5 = 0.282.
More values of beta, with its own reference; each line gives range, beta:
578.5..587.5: 580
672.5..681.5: 681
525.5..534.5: 526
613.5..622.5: 616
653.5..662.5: 662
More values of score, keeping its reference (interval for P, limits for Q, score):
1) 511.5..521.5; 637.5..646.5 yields -2.5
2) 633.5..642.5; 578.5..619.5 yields 0.6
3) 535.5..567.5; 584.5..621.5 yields 2.0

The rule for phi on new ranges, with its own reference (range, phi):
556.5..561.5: -1.04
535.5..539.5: -0.40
